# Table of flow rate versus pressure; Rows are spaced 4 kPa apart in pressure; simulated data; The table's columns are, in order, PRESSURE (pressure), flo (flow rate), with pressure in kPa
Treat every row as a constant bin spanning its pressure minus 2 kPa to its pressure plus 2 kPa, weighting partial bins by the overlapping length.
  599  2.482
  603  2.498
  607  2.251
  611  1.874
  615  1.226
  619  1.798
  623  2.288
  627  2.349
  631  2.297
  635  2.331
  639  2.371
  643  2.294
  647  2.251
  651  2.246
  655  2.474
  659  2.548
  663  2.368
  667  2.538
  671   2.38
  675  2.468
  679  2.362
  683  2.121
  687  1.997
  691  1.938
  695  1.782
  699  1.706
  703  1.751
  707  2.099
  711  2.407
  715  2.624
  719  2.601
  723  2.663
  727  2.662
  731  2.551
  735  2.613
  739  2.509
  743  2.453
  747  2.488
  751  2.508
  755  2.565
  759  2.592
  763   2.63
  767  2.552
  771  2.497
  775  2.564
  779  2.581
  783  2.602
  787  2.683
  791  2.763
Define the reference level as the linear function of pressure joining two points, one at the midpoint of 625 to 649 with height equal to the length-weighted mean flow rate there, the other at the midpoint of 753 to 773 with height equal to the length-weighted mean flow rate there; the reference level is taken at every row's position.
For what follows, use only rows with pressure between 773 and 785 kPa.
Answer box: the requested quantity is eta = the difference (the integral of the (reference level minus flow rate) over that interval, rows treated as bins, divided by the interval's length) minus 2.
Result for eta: -1.98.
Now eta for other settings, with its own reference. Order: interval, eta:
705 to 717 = -1.91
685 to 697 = -1.48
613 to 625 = -1.49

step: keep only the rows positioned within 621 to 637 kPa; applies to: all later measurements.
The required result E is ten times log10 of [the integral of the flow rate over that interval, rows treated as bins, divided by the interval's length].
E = 3.65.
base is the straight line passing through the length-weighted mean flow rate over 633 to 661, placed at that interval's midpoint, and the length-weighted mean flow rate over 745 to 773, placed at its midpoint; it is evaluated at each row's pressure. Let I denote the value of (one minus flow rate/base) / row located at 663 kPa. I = 0.01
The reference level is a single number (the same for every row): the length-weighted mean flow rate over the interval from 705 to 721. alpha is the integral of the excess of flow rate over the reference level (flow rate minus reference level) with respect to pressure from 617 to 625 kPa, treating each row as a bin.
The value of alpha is -3.1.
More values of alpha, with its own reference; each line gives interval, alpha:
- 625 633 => -0.9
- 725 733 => 1.4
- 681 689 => -3.0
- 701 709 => -4.1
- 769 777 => 0.8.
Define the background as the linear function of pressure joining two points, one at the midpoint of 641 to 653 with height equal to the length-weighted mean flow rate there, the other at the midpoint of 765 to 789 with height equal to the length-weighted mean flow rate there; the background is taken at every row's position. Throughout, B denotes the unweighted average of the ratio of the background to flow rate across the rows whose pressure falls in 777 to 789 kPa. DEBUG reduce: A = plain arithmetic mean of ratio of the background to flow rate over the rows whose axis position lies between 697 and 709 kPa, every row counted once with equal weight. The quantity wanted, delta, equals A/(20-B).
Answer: 0.069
